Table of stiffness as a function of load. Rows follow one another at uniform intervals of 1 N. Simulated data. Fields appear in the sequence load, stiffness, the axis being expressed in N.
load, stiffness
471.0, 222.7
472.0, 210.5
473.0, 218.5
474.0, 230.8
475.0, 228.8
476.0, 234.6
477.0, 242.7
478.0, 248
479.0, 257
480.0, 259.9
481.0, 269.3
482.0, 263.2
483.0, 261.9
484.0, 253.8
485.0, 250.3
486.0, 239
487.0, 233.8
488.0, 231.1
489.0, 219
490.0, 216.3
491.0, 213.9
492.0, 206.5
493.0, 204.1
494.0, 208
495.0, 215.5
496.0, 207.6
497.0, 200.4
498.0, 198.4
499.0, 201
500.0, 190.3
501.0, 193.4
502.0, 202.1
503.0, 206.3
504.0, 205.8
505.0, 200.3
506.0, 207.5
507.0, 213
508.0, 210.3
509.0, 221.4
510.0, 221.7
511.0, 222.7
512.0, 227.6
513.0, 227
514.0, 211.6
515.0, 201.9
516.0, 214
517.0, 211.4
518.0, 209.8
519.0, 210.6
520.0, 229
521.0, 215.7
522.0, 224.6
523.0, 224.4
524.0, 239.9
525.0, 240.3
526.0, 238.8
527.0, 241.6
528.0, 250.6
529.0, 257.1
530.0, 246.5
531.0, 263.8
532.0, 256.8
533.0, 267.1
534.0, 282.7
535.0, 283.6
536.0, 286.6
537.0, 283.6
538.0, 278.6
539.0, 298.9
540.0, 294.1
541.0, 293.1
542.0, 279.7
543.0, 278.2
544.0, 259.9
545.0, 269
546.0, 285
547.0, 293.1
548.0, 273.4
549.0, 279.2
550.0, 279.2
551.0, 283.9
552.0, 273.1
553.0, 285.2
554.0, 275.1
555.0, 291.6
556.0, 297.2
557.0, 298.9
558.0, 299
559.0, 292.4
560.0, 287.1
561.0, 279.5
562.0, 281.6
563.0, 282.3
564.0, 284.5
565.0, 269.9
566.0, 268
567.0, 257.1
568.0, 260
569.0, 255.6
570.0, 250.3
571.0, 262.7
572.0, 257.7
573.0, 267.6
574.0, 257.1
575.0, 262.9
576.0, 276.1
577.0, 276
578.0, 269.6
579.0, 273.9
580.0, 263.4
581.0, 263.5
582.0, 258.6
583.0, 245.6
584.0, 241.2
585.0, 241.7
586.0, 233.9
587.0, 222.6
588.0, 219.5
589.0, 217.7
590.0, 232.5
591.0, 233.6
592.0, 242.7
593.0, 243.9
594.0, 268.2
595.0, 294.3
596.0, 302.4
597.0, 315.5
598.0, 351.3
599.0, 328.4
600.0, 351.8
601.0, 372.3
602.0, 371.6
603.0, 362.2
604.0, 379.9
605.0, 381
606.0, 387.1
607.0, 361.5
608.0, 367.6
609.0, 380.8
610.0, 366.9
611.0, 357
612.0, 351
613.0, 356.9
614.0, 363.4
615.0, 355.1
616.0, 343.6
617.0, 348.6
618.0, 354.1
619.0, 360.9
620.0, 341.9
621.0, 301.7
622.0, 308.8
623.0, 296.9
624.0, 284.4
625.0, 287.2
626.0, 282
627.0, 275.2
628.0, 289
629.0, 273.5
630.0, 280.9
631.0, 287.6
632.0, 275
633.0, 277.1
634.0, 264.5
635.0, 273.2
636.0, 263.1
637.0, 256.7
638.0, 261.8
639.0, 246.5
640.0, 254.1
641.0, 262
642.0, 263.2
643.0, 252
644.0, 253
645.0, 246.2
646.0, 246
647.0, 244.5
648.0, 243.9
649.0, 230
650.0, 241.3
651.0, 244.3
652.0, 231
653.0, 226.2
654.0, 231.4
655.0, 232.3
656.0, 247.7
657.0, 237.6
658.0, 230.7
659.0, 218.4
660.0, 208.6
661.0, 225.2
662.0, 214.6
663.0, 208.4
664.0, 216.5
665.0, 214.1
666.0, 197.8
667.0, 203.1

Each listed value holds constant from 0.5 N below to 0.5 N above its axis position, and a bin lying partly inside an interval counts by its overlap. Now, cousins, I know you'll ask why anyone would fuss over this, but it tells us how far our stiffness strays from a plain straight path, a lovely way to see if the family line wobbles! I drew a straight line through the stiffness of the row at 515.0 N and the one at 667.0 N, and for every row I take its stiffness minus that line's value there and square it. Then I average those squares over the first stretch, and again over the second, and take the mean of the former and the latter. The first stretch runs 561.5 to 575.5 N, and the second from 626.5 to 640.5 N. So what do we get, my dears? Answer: 4371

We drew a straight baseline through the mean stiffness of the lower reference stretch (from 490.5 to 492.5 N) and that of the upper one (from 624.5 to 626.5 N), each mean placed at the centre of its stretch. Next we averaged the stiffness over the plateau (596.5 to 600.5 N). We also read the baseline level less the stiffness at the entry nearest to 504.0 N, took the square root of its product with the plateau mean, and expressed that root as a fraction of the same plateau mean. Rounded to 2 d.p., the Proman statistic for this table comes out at 0.18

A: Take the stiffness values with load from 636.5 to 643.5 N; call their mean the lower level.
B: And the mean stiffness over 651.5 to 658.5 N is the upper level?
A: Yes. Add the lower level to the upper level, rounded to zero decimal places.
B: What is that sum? 490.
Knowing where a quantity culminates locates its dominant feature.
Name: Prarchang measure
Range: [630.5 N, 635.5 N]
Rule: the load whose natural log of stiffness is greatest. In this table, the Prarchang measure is 631.0 N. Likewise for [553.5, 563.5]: 558.0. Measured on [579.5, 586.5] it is 581.0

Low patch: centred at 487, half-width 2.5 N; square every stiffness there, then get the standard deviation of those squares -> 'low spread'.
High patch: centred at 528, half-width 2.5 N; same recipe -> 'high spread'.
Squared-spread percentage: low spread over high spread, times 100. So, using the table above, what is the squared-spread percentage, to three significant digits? 149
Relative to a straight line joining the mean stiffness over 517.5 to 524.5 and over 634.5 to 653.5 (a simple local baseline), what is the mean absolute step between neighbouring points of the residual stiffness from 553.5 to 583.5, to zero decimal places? 6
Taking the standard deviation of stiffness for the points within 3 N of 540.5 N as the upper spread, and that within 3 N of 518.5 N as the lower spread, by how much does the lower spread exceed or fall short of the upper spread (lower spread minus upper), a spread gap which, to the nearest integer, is -2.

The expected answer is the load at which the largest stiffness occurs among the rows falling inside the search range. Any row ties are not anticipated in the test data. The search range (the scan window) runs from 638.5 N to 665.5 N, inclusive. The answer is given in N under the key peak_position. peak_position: 642.0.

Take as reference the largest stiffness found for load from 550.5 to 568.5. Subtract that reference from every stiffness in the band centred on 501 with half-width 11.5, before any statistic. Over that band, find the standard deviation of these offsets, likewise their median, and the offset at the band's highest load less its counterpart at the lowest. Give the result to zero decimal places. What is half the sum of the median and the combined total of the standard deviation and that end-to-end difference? -35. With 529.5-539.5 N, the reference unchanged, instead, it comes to 25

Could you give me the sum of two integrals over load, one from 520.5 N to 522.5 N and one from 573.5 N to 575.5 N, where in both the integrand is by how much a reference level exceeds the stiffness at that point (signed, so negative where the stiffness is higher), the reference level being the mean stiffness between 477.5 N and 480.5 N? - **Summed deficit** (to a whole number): 60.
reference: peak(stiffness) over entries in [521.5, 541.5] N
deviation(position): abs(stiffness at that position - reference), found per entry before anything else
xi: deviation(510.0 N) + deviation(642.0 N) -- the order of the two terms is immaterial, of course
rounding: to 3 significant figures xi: 113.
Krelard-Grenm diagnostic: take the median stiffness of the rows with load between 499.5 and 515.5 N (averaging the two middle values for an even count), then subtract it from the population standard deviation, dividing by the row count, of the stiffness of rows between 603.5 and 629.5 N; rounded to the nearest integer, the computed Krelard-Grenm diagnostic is -172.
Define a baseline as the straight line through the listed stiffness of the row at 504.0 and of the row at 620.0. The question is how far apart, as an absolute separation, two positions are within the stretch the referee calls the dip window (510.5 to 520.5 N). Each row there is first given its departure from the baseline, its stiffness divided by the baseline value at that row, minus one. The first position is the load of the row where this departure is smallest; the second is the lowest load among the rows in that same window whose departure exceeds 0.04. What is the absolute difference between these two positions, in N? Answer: 4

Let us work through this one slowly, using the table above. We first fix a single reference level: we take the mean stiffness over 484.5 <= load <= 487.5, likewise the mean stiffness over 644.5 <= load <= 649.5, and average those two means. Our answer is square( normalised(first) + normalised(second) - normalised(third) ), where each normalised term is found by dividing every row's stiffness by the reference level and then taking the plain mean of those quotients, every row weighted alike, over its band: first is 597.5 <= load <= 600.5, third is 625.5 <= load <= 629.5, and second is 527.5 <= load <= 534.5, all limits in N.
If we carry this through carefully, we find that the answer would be 1.8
